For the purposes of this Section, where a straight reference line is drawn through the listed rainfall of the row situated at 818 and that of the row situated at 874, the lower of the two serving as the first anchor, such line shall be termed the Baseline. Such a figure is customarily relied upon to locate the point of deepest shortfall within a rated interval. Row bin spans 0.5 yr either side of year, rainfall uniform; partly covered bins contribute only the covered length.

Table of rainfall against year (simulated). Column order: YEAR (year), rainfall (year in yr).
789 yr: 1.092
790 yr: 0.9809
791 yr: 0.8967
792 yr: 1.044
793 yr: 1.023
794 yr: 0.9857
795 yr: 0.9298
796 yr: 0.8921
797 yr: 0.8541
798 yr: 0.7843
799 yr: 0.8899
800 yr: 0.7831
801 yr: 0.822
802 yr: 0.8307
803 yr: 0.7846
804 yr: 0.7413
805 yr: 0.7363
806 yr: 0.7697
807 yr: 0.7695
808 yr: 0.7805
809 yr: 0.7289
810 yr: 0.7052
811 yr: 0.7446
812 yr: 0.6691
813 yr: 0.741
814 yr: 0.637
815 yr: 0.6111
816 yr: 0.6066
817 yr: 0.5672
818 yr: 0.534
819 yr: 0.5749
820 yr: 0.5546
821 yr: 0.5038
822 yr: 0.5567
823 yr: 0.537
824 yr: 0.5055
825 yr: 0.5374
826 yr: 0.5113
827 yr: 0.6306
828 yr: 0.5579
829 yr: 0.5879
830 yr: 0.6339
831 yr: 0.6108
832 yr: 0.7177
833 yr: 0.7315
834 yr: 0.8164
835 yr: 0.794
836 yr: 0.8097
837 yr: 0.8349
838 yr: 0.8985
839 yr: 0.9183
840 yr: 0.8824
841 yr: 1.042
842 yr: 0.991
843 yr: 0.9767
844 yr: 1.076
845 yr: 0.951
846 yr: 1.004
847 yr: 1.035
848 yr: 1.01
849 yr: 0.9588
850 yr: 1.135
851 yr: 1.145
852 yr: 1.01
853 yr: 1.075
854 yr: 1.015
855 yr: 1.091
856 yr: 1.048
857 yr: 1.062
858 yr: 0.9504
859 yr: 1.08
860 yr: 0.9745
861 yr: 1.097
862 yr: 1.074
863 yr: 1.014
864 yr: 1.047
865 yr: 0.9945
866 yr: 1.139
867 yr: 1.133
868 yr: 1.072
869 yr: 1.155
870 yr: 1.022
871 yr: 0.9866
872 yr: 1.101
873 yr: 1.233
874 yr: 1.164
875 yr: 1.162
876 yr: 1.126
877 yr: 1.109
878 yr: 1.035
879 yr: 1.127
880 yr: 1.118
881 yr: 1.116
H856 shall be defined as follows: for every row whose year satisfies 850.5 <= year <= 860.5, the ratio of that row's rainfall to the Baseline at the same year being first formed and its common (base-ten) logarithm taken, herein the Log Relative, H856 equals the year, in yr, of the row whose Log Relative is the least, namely 858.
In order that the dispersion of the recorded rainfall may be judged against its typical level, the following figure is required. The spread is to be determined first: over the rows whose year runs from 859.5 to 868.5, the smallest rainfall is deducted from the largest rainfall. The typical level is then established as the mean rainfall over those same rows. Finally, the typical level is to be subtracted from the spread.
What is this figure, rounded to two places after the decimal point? -0.90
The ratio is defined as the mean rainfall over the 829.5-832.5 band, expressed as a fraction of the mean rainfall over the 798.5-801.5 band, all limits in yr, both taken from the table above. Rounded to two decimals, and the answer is 0.79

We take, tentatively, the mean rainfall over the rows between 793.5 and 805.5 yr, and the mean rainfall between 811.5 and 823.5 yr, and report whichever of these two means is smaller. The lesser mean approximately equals 0.59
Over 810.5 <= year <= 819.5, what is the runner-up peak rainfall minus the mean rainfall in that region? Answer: 0.11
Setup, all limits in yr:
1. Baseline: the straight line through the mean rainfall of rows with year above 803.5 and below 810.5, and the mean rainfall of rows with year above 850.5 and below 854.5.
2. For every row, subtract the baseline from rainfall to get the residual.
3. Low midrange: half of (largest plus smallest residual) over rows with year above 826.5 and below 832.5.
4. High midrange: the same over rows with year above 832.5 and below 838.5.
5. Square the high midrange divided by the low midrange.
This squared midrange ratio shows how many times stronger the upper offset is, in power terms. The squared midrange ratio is 0.23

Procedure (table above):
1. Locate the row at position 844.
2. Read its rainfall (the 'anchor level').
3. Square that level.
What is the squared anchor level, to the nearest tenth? 1.2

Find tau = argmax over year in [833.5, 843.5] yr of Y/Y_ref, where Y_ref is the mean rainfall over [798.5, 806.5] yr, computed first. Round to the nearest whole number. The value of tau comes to 841 yr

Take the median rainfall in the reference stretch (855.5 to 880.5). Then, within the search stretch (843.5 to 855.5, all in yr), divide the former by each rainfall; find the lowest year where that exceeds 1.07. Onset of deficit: 845 yr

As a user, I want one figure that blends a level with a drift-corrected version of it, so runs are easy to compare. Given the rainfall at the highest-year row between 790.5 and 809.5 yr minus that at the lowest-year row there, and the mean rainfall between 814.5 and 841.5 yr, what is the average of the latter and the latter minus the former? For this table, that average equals 0.75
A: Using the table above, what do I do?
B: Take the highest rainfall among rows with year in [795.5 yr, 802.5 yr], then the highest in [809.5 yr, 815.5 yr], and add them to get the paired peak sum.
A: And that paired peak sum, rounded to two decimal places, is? 1.64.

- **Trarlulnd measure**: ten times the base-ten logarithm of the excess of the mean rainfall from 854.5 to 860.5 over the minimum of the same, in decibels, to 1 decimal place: -10.8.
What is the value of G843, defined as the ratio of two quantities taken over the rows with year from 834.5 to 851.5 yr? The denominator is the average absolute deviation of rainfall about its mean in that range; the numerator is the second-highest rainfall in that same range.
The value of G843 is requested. 13.8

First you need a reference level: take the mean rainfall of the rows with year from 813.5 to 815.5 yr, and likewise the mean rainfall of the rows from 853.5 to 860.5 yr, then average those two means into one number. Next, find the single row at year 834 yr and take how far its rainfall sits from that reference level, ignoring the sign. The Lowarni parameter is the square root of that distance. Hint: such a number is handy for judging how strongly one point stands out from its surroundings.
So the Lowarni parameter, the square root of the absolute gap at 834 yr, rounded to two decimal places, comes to 0.11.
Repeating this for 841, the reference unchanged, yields 0.46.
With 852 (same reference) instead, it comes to 0.43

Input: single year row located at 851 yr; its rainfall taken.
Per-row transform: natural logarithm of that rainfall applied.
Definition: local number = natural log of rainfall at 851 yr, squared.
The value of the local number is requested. 0.02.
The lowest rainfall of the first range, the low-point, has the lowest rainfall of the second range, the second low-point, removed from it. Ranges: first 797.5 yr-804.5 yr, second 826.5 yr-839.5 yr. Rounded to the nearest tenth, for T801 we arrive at 0.2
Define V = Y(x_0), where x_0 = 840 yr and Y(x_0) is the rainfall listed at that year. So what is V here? 0.8824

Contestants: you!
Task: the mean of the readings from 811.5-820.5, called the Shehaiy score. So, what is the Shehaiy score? 0.6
